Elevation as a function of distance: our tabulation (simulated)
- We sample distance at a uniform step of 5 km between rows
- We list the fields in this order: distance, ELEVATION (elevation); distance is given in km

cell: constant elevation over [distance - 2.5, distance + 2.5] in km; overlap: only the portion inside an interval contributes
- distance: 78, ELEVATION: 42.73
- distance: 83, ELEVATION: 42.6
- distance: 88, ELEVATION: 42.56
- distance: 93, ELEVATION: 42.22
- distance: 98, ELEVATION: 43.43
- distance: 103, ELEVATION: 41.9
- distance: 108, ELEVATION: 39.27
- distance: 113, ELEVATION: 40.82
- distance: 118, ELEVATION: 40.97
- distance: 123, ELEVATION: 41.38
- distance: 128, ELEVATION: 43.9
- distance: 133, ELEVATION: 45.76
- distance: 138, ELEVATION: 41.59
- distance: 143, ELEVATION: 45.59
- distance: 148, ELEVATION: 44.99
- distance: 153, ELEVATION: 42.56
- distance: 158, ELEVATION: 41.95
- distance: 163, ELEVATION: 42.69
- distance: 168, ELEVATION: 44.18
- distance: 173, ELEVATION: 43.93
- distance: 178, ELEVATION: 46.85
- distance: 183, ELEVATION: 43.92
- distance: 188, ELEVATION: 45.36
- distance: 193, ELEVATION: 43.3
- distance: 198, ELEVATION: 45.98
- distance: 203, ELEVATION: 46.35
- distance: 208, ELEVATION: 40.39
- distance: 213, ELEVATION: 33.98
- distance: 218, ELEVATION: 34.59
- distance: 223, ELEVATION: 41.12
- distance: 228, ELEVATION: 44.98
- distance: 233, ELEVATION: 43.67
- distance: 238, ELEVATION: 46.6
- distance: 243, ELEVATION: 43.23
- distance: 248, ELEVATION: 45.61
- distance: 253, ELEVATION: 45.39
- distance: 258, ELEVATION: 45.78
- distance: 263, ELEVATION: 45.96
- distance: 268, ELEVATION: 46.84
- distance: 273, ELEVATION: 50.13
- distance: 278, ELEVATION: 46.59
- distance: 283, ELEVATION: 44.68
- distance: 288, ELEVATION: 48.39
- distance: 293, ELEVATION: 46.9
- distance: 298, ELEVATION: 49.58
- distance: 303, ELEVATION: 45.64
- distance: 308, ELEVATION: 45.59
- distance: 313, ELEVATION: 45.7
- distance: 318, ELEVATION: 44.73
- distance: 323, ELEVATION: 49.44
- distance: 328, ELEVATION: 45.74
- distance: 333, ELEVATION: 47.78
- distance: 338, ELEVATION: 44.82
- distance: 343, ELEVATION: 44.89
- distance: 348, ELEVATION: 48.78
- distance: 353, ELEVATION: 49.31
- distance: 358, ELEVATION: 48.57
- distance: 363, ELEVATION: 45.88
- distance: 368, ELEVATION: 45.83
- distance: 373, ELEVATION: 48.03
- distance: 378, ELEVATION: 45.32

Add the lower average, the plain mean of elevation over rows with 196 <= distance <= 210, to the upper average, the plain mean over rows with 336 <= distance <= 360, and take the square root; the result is 9.57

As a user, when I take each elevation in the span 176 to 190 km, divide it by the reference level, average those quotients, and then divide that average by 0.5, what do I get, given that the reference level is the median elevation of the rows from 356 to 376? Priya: 1.93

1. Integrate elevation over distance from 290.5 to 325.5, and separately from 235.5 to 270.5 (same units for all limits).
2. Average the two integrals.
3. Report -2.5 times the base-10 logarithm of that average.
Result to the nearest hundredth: -8.02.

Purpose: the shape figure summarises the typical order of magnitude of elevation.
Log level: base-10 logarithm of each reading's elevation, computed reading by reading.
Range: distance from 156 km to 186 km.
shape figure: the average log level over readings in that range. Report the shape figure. 1.64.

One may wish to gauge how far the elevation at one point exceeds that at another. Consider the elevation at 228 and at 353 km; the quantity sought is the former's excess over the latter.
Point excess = -4.3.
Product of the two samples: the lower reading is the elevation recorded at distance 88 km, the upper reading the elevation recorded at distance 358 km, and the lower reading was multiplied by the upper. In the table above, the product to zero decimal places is 2067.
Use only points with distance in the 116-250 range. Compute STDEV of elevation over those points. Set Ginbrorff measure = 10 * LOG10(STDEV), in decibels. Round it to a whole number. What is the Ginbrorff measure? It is 5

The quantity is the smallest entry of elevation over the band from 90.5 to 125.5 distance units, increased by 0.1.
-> 39.4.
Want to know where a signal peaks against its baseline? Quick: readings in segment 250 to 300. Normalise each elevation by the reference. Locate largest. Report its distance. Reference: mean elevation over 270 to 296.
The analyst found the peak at 273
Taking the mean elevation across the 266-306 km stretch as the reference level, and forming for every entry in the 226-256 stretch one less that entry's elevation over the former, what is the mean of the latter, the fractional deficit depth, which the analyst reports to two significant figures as 0.051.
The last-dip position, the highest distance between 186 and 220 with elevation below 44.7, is 218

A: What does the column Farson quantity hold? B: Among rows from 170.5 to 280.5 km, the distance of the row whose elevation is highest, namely 273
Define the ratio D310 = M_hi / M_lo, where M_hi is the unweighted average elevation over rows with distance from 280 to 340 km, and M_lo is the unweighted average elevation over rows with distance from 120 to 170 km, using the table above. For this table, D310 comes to 1.07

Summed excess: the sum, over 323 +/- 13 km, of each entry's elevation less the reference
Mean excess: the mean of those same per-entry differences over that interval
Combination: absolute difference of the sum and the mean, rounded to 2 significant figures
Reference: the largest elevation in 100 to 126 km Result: 19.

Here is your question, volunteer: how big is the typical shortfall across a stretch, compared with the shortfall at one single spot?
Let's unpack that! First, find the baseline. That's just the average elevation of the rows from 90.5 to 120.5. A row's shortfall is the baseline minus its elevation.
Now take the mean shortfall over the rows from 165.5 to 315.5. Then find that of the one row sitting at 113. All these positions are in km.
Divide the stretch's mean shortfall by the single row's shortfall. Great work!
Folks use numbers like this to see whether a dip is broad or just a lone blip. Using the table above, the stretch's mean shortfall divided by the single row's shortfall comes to -5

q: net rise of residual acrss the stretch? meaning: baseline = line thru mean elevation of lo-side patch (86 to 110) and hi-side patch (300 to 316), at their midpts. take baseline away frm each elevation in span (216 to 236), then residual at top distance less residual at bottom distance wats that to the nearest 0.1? 8.8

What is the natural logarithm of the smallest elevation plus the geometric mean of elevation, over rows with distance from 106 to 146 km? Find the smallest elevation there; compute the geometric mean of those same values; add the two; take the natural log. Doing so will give 4.40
